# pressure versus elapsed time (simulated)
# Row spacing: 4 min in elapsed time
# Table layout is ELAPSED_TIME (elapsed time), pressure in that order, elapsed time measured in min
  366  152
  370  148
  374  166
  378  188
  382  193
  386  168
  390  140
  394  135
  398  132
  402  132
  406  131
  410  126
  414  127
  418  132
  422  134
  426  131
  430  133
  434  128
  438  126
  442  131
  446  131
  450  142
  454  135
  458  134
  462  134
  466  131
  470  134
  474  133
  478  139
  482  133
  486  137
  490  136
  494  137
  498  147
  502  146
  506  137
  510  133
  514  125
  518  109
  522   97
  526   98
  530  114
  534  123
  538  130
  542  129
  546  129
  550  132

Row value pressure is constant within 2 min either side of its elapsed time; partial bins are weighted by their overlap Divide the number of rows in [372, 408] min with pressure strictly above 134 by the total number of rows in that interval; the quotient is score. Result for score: 0.67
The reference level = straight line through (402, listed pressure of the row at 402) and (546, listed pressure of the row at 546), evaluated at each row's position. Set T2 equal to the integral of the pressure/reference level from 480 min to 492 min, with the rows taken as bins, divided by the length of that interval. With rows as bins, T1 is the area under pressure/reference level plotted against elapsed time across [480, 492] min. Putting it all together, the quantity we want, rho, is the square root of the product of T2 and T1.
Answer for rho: 3.6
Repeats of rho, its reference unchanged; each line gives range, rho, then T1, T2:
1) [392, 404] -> 3.5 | 12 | 1.01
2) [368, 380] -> 4.4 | 15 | 1.26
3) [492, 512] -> 4.8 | 22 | 1.08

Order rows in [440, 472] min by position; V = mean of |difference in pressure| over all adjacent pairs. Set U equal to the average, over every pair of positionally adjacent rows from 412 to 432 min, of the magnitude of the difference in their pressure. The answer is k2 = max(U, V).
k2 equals 4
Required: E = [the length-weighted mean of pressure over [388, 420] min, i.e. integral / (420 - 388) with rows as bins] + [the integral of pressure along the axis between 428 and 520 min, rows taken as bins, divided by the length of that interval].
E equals 265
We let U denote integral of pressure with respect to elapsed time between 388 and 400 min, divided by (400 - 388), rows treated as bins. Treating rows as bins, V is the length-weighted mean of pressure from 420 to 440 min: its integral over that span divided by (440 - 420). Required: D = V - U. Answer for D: -5.3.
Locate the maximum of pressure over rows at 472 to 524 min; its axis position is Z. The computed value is 498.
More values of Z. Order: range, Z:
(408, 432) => 422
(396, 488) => 450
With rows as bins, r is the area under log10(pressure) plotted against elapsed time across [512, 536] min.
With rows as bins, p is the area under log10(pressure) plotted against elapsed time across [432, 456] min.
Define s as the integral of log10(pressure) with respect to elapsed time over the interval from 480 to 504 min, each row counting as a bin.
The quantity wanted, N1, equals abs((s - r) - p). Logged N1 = 48.5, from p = 50.9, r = 49.0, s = 51.5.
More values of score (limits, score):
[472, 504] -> 0.75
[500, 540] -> 0.20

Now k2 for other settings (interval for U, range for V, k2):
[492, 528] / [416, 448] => 8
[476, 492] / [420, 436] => 4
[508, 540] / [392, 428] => 10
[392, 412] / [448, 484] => 3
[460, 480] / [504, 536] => 9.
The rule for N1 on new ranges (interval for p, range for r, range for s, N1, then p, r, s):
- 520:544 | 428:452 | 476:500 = 48.9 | 49.4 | 50.9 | 51.4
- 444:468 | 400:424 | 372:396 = 48.7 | 51.1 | 50.8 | 53.1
